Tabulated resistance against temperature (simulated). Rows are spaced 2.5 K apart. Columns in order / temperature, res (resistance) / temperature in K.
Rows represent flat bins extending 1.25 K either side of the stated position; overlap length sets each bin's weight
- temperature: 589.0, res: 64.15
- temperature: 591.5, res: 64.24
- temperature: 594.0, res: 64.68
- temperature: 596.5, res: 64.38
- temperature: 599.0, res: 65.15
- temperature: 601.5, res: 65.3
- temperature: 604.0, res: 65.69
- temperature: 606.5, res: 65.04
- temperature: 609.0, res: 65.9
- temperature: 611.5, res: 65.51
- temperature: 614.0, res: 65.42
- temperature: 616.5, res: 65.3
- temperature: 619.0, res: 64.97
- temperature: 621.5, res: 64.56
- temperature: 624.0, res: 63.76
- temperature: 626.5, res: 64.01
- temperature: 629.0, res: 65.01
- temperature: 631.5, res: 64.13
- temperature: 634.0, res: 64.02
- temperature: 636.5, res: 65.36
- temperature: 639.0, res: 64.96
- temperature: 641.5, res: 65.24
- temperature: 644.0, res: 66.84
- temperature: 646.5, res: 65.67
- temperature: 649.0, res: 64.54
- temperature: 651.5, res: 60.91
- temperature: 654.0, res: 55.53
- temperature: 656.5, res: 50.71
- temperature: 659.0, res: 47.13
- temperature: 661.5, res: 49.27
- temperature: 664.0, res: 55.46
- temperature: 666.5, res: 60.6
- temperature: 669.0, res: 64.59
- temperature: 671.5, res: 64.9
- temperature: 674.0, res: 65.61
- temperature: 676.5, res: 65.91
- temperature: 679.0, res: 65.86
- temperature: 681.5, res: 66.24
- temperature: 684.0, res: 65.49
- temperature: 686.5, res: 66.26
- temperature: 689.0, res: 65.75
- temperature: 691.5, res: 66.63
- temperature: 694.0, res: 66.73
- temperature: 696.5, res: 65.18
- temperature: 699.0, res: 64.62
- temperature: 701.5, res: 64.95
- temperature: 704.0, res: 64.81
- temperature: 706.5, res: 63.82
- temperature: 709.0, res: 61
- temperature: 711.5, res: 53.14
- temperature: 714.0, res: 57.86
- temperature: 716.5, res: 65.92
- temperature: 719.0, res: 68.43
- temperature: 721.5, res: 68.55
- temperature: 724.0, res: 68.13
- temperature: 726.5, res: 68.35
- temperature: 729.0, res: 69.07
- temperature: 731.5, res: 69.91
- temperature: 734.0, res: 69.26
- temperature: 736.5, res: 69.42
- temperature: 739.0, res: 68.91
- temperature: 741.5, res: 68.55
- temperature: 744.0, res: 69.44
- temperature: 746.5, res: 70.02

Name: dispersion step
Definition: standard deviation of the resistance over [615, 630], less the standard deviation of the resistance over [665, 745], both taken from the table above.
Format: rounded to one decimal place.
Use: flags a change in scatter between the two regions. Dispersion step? -3.0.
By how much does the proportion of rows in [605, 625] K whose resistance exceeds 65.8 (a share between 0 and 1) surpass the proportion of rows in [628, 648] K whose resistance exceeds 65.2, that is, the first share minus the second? -0.4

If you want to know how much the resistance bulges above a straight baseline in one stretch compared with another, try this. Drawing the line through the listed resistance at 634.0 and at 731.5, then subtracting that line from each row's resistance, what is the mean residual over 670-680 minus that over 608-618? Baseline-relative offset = -3.7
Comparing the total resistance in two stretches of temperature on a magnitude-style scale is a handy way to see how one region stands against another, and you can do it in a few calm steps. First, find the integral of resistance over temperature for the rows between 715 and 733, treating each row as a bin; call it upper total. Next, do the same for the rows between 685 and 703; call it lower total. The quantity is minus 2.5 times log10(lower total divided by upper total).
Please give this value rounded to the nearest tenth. 0.0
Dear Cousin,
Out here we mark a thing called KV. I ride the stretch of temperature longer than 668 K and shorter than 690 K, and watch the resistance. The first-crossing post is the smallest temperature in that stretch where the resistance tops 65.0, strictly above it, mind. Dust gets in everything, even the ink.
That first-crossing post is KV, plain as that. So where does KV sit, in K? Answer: 674.0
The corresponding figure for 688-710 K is 689.0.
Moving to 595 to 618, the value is 599.0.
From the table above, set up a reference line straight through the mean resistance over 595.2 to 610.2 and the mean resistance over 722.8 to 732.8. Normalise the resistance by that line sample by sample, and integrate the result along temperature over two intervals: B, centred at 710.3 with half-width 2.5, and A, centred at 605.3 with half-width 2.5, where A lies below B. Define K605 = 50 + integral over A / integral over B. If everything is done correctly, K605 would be 51.2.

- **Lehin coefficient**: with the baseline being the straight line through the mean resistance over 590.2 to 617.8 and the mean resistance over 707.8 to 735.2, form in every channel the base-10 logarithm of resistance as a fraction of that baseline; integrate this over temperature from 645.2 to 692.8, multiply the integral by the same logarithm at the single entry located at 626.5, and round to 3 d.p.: 0.011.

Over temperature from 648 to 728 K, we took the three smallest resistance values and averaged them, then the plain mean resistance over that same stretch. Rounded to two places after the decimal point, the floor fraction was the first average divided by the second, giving 0.78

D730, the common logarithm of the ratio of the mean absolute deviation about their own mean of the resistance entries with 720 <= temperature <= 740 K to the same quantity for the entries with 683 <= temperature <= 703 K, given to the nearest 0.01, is -0.14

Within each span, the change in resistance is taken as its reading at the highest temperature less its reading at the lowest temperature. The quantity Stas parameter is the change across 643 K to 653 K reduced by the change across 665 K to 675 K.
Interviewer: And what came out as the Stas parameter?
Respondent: -11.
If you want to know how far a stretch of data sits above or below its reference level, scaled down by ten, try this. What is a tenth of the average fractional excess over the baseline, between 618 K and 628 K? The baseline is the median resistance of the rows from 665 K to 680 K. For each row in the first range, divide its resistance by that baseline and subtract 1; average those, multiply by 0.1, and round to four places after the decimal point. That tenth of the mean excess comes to -0.0014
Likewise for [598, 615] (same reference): 0.0003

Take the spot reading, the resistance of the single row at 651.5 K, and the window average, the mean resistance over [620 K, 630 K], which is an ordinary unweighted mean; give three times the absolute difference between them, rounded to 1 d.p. 10.3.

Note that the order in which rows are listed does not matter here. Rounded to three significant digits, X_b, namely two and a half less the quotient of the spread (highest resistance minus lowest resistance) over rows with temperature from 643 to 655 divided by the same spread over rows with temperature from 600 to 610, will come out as -10.7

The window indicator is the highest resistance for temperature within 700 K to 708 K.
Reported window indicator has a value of 64.95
